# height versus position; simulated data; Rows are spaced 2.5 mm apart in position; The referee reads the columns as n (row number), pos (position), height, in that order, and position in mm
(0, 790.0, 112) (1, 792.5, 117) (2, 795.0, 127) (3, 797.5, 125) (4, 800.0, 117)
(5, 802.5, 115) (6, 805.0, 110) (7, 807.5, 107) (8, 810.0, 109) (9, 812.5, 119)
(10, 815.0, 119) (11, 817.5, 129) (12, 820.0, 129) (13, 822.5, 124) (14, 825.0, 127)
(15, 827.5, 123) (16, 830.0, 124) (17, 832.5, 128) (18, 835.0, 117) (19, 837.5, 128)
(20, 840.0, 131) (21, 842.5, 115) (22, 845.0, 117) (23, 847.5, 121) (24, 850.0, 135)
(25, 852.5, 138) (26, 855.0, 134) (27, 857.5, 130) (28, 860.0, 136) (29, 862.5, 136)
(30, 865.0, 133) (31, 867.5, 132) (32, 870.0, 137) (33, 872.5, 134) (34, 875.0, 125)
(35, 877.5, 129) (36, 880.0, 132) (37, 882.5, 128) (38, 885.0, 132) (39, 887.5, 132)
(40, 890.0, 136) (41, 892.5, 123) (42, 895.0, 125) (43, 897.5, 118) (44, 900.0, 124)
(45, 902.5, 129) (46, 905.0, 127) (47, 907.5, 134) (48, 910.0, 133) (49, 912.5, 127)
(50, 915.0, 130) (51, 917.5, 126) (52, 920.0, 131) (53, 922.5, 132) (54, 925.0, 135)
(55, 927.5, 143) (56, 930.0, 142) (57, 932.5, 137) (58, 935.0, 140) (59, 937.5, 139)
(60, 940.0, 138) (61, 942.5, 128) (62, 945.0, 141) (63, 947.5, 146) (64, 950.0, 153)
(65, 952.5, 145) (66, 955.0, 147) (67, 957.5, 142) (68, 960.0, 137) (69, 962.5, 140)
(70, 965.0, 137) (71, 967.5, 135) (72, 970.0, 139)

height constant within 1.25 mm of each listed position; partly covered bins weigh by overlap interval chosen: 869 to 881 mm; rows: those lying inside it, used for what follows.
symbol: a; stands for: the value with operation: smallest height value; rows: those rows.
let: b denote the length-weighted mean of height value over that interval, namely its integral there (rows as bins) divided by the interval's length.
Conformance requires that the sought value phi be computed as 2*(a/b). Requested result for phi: 1.90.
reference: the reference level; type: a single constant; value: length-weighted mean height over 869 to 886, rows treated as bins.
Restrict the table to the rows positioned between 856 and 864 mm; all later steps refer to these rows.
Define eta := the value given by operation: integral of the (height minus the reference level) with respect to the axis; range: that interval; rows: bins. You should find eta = 25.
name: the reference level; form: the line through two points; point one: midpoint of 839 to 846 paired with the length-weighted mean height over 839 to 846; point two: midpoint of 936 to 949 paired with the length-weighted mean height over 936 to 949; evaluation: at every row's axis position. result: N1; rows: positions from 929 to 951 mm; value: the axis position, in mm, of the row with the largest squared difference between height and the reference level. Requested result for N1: 950.0 mm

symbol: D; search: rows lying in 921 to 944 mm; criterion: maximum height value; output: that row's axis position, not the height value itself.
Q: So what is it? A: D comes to 927.5 mm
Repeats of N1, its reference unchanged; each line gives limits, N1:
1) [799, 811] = 807.5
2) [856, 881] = 860.0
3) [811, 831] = 817.5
